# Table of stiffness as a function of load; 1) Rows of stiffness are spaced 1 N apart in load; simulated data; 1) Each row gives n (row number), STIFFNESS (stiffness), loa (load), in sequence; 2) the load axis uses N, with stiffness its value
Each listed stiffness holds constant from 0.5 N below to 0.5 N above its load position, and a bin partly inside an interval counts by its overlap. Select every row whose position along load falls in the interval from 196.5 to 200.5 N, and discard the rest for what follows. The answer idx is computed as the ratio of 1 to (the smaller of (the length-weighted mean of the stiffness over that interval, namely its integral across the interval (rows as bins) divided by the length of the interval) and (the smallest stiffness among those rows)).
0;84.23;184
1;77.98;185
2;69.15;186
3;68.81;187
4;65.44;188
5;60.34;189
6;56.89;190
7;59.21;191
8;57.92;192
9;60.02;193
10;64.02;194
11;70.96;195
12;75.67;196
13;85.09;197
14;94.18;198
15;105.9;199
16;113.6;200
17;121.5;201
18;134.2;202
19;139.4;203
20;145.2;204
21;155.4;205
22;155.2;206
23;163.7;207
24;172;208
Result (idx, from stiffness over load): 0.0118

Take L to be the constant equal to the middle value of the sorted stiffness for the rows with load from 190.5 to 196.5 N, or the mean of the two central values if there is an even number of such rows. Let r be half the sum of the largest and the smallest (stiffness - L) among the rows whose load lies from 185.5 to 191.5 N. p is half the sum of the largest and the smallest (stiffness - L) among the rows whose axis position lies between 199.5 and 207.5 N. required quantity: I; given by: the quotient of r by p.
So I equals 0.0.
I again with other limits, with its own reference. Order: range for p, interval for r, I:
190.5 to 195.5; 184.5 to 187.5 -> 4.7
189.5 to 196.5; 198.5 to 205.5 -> 16.1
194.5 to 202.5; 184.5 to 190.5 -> 0.1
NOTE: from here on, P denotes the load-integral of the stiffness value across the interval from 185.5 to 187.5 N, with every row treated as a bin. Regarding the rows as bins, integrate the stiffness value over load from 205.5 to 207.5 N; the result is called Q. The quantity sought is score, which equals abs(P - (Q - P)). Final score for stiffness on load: 43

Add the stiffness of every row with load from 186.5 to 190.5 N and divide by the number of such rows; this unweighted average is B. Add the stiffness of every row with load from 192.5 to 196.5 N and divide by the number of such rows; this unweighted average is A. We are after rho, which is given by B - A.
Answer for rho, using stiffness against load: -5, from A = 68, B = 63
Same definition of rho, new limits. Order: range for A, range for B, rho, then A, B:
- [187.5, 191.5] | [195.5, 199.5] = 30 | 60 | 90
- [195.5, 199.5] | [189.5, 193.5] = -32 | 90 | 59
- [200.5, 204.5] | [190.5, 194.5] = -75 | 135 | 60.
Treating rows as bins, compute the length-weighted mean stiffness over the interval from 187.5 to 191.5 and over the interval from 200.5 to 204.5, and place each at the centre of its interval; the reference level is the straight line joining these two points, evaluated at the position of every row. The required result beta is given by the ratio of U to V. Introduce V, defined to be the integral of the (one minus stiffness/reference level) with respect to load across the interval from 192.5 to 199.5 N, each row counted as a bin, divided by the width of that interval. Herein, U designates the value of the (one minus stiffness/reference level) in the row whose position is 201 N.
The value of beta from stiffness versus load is 0.2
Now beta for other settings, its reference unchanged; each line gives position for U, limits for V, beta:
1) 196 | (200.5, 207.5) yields -29.0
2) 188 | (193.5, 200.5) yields -1.6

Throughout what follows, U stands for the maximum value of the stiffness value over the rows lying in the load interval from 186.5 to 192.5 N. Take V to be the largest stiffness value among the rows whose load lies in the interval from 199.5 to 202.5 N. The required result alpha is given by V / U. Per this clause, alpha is 1.95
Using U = 68.81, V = 134.2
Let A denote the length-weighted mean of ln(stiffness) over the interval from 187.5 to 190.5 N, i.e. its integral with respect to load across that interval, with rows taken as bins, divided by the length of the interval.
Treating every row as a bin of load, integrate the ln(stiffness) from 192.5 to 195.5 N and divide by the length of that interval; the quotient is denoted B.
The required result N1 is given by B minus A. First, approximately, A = 4.11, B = 4.17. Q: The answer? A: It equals 0.1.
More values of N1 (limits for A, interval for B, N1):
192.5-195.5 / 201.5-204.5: 0.8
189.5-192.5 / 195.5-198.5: 0.4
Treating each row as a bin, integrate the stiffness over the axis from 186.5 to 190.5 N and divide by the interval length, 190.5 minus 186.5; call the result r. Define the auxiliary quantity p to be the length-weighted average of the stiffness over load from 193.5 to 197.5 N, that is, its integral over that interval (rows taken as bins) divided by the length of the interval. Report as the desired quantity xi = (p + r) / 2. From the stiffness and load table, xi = 68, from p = 74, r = 63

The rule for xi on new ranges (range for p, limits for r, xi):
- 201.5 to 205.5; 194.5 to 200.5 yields 117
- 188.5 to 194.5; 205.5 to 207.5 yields 110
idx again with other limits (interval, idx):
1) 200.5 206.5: 0.0082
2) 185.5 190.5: 0.0176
